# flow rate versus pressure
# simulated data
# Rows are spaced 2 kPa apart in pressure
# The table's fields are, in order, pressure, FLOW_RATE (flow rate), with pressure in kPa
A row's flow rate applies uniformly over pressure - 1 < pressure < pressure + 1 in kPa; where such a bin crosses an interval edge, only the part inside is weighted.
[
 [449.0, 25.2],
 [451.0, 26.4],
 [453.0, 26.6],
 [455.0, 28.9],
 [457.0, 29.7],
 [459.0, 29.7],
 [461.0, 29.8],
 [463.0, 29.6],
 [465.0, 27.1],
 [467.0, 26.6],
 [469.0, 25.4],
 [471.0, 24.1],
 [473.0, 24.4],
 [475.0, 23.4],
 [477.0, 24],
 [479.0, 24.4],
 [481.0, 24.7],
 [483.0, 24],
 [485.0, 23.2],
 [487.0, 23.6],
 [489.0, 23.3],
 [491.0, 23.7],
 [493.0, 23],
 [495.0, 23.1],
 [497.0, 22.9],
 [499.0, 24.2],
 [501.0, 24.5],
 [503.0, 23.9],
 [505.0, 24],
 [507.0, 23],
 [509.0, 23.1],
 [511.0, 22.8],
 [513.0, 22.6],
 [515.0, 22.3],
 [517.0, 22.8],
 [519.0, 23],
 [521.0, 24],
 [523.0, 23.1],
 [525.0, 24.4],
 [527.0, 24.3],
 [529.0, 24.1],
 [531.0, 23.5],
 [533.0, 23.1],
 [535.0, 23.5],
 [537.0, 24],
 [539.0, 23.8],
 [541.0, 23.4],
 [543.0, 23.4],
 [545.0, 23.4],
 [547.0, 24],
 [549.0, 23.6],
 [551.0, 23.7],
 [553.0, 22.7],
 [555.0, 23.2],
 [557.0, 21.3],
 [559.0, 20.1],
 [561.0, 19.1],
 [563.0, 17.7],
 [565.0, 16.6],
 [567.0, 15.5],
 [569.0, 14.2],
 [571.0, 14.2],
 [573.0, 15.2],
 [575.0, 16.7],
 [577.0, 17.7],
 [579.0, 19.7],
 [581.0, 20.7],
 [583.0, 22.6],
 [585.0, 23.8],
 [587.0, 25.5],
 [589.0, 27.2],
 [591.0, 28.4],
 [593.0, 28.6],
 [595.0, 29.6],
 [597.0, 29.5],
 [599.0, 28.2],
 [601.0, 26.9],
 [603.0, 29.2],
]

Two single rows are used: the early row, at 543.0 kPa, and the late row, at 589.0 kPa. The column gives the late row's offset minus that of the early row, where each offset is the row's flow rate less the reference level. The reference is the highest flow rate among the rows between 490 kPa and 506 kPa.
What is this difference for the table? 3.8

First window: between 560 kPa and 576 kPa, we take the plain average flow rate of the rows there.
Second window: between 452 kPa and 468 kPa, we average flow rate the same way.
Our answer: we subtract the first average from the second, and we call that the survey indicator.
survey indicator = 12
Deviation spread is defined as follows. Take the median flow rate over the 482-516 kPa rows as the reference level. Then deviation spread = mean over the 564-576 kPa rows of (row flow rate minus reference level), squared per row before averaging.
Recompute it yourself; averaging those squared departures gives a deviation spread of 62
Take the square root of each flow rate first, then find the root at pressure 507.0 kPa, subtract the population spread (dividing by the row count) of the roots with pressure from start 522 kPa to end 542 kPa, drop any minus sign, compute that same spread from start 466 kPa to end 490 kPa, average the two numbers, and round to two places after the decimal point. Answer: 2.42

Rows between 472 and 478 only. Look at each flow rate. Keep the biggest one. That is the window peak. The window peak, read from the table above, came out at 24.4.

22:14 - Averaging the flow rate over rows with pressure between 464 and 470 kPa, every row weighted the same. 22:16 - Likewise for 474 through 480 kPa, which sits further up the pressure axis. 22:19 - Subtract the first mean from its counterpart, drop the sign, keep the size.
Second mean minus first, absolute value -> 2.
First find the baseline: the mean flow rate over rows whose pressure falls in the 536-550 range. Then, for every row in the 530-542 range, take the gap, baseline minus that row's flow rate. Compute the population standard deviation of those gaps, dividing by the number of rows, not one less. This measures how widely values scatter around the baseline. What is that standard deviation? 0.29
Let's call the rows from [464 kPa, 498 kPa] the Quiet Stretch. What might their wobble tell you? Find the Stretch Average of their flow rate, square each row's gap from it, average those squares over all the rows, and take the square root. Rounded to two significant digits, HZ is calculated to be 1.2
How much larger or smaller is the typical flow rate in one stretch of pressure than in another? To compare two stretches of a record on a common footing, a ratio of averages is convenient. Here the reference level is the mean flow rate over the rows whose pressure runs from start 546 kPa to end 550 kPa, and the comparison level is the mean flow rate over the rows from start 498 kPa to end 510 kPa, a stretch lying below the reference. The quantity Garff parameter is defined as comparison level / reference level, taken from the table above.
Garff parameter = 1.00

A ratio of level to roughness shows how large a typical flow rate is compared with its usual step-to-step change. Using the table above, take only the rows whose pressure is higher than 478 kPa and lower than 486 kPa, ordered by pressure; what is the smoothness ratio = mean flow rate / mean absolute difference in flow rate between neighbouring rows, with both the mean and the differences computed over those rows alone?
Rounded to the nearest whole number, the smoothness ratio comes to 40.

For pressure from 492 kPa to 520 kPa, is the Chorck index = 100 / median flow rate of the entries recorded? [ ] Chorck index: 4.35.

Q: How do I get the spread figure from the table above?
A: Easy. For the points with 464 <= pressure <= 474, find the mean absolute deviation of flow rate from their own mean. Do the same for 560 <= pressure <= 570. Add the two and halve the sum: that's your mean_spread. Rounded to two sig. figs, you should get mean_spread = 1.2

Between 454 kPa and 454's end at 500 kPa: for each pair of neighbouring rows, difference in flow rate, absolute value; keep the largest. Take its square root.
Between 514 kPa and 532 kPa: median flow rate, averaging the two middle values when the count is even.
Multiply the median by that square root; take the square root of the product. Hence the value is 6.1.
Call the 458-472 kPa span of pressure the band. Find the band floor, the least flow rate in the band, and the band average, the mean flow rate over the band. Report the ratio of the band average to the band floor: 1.14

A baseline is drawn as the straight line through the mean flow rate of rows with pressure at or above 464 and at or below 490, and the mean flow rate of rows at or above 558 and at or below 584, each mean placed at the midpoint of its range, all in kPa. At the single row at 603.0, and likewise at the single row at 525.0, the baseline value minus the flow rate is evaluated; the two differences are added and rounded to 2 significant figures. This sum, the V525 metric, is -17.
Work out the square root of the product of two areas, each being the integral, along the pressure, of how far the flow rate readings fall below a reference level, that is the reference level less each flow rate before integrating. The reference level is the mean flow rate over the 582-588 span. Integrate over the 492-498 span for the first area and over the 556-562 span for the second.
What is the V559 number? 11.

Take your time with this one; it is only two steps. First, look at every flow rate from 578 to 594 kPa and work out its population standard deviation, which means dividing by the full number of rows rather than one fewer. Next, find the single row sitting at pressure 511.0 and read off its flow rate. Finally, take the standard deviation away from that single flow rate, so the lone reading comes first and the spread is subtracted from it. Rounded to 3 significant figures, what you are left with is 19.6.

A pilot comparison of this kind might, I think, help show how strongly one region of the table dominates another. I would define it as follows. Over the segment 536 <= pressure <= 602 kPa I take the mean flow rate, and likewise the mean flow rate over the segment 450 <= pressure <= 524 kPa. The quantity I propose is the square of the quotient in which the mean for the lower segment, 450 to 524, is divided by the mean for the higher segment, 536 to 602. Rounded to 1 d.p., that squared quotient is 1.2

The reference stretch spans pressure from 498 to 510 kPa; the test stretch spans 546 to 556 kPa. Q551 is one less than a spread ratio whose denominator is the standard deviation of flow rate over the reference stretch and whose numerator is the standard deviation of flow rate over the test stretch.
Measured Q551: -0.2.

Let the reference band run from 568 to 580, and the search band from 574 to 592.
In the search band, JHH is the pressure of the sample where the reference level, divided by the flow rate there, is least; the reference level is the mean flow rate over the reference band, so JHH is 591.0 kPa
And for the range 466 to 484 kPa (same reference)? 467.0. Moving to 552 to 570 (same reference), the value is 555.0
